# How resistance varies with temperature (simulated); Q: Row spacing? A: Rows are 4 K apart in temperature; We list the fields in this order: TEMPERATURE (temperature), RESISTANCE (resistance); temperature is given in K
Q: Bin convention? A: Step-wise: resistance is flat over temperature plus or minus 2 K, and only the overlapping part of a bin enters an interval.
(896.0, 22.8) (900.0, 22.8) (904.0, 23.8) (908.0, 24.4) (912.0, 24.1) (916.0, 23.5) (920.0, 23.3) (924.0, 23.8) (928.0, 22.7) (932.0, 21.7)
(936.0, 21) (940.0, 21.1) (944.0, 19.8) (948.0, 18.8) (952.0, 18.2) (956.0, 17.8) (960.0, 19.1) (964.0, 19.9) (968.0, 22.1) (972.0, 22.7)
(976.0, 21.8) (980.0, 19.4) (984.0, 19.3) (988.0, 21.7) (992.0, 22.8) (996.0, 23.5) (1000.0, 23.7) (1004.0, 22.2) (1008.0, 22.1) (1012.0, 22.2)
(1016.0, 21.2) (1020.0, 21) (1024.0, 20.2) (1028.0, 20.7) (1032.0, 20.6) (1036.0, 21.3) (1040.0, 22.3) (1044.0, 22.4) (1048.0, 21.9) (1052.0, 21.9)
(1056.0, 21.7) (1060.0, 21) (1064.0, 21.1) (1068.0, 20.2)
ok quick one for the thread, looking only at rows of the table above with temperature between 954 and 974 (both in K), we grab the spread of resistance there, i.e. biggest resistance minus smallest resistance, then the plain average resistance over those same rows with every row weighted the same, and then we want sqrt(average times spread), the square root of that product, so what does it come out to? 10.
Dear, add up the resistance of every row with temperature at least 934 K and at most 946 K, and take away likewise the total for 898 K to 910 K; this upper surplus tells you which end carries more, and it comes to -9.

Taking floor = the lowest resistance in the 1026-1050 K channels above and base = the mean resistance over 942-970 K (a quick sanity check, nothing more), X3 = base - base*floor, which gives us -380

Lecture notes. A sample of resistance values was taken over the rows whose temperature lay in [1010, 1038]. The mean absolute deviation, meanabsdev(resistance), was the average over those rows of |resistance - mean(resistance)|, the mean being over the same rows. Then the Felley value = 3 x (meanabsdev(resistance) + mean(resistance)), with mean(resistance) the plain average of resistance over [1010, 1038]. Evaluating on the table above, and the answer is 64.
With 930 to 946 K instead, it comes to 64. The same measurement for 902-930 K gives 72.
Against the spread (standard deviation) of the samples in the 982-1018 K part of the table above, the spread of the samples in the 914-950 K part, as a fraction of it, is 1.32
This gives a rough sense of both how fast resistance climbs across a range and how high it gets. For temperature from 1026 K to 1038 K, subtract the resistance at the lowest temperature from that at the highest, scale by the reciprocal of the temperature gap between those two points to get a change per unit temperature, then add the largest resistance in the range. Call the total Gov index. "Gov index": 21.4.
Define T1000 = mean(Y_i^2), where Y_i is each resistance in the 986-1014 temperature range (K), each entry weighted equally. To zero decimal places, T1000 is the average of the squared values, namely 511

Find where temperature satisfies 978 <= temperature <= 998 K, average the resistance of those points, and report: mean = 21.3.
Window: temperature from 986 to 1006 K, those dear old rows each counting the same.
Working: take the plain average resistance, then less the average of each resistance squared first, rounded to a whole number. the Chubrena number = -497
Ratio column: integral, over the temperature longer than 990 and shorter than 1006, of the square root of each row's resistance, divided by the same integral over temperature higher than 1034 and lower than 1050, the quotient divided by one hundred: 0.0102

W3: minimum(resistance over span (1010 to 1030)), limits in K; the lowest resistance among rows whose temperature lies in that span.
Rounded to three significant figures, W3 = 20.2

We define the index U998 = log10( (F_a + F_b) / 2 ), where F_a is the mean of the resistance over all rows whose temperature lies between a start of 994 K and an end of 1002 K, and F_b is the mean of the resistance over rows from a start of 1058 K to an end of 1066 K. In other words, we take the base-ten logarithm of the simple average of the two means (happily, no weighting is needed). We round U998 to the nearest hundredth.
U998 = 1.35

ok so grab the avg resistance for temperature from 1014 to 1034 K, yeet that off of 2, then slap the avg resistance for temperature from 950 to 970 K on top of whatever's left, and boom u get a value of 0.7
